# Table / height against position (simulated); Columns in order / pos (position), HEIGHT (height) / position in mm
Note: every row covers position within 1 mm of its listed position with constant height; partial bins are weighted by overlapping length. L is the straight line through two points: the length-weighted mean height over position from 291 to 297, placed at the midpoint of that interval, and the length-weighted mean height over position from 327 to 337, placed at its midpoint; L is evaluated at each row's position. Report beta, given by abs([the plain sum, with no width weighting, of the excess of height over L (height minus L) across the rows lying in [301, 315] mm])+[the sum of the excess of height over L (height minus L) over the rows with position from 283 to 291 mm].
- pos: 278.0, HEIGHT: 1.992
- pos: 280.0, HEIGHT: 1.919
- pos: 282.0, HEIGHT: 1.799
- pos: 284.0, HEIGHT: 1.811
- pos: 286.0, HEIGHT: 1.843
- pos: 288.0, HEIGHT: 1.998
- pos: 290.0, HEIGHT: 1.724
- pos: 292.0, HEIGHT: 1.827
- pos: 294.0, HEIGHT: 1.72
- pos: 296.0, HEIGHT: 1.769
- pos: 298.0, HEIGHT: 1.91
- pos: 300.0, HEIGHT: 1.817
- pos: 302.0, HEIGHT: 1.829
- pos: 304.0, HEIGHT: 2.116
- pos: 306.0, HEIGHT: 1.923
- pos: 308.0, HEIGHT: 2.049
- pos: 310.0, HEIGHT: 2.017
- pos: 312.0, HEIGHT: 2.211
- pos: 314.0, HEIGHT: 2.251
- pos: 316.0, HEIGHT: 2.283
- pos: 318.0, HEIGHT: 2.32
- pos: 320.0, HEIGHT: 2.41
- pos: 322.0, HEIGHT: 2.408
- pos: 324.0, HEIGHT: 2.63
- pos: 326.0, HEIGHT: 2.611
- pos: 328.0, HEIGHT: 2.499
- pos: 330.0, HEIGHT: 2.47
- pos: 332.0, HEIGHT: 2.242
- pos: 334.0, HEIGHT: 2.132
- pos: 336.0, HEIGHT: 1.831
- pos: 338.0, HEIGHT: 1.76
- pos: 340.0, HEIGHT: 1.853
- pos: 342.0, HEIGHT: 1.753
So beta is 1.4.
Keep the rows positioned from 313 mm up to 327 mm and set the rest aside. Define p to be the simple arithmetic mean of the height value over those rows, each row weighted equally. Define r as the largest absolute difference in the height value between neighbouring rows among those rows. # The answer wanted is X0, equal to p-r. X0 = 2.19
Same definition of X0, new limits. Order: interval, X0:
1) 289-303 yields 1.66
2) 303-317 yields 1.93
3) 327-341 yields 1.81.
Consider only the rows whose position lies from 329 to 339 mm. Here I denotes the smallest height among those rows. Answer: 1.76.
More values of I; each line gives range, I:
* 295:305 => 1.769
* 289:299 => 1.72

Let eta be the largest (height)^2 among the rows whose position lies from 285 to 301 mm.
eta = 4.0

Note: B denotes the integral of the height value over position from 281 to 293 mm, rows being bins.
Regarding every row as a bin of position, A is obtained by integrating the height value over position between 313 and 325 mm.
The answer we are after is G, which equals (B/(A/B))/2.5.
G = 6.8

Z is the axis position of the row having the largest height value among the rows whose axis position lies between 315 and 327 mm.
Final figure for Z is 324.0 mm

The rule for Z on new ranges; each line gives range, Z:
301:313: 312.0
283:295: 288.0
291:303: 298.0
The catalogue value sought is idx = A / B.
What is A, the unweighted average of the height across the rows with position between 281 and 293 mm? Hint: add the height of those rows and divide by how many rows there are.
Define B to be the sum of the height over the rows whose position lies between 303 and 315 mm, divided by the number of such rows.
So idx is 0.9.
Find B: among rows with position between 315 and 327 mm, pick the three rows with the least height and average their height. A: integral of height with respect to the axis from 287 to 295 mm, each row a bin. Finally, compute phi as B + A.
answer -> 17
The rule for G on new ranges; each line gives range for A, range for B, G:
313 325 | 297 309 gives 7.6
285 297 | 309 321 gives 13.4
